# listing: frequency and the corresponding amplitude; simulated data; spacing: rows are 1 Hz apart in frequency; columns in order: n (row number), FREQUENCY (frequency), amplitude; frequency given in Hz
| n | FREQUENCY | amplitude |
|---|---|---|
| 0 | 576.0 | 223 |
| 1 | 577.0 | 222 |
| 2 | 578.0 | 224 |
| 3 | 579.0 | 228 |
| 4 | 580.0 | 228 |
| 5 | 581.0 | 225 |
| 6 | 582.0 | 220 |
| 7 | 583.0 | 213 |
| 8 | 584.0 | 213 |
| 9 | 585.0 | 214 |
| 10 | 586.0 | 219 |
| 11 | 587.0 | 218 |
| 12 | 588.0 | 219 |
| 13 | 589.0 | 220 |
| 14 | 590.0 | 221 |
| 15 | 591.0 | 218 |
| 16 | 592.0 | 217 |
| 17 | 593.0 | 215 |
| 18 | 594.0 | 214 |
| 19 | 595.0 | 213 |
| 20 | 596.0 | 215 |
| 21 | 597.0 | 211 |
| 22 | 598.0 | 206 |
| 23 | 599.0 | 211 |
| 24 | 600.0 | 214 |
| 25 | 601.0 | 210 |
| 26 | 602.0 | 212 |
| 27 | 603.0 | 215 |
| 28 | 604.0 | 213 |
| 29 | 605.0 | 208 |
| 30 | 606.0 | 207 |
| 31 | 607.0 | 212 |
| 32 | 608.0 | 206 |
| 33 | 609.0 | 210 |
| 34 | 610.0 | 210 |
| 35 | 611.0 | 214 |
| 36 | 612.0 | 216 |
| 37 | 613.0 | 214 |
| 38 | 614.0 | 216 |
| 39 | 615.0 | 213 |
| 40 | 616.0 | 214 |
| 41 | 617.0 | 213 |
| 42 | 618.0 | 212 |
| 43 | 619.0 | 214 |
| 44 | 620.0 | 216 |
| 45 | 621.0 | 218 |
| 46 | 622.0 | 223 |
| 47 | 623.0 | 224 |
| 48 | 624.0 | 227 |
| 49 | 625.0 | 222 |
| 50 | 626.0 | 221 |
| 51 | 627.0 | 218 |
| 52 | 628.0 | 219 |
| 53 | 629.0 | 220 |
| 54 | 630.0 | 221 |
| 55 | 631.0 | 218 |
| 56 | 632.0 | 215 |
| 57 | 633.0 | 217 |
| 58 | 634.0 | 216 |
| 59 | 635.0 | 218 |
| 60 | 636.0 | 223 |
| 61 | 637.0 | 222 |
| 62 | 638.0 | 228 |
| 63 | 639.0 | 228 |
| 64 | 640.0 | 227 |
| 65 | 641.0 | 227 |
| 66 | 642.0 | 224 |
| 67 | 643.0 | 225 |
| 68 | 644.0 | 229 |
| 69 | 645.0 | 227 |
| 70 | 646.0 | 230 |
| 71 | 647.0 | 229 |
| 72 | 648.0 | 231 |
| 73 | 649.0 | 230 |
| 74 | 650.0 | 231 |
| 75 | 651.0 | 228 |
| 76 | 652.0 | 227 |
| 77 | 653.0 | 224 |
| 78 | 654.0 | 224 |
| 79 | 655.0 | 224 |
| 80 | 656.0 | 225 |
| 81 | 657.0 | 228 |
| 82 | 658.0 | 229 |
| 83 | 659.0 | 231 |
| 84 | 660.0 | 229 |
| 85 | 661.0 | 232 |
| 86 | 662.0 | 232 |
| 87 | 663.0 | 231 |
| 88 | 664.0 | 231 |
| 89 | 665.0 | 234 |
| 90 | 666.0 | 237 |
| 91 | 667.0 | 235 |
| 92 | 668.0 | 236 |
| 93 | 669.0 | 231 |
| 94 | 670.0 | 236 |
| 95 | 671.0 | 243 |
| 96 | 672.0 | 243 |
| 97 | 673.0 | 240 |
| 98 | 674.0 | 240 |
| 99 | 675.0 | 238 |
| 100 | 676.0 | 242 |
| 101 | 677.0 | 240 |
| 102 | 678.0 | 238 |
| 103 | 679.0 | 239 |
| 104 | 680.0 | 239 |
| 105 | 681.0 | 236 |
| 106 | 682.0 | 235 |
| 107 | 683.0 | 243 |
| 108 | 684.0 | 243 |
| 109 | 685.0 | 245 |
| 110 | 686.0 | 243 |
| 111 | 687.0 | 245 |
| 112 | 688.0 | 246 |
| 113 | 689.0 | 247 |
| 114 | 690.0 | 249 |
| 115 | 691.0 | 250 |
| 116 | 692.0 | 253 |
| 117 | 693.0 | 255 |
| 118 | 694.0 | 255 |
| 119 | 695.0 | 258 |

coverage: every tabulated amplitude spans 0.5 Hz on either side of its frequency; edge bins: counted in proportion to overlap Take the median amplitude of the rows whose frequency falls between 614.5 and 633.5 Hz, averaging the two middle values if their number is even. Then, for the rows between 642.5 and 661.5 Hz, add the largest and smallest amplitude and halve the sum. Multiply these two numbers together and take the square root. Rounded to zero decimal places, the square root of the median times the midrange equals 223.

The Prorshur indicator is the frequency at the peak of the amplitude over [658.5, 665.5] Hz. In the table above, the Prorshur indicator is 665.0 Hz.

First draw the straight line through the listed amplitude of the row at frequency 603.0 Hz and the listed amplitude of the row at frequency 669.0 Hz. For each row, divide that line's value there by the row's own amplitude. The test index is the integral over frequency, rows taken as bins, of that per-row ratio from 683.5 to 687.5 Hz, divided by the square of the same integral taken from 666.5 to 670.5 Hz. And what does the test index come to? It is 0.248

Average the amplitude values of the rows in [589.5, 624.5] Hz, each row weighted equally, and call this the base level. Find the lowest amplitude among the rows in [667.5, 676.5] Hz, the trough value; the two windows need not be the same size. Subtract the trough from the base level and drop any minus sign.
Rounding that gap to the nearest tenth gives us 16.9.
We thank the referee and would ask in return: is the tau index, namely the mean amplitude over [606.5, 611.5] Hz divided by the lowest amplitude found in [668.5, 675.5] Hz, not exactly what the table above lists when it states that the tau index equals 0.911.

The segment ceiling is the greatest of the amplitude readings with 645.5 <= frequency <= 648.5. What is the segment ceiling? 231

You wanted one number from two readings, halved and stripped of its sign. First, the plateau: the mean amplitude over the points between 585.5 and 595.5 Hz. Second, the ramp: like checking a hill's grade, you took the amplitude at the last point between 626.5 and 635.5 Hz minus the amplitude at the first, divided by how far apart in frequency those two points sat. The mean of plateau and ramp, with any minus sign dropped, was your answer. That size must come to 109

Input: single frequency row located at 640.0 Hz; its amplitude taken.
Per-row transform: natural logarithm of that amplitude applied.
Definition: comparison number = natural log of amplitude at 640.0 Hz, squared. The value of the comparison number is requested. 29.4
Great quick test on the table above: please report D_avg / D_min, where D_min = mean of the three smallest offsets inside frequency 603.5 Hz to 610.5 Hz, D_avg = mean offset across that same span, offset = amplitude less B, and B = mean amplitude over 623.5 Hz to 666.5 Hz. 0.87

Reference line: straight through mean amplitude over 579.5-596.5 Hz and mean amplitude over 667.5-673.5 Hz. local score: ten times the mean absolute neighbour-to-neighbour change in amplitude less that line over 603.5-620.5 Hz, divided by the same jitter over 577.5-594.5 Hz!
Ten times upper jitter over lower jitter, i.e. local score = 11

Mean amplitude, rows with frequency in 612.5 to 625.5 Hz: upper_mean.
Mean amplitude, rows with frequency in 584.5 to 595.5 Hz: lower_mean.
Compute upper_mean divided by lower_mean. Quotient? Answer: 1.00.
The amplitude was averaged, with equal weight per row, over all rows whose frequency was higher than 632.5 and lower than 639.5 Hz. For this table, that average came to 222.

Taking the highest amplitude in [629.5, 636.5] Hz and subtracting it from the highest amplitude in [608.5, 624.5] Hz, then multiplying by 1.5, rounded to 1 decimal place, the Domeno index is 6.0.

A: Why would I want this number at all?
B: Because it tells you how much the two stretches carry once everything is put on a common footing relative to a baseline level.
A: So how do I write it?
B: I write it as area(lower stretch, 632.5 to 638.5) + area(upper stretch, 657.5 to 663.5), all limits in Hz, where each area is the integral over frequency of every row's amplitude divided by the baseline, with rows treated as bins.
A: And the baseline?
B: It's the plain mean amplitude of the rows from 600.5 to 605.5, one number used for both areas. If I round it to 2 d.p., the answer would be 12.80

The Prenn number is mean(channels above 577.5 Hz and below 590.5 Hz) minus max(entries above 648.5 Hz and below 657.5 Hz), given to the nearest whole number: -11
